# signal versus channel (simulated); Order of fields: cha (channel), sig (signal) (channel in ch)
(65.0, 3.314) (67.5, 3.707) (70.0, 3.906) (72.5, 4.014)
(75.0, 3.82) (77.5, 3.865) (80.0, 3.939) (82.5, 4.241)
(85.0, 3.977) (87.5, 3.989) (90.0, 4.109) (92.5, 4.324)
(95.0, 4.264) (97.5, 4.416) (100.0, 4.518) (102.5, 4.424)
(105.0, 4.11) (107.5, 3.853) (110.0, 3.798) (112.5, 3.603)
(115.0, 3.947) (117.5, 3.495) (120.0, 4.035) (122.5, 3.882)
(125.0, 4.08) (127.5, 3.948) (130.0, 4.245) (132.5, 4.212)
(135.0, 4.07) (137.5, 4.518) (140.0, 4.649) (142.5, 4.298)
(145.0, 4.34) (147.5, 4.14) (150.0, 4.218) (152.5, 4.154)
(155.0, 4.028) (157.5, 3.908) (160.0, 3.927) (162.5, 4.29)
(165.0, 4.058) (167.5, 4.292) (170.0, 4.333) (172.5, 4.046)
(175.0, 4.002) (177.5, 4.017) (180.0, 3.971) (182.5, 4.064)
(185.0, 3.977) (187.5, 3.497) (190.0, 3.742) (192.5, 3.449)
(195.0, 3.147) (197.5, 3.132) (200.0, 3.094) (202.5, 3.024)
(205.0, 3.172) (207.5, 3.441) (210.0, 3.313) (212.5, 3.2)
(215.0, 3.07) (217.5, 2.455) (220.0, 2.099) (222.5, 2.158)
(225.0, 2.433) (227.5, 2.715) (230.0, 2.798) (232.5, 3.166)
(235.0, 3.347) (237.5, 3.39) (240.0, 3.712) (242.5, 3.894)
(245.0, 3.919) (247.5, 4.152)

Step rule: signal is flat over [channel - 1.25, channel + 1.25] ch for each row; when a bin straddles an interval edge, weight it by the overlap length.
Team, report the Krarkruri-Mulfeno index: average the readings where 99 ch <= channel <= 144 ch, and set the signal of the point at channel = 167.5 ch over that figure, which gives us 1.05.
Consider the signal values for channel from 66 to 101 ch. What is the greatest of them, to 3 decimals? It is 4.518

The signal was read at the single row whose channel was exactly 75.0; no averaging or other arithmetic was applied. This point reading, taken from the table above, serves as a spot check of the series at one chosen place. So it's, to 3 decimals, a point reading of 3.820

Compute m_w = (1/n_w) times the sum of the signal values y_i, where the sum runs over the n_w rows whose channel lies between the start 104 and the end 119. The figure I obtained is 3.8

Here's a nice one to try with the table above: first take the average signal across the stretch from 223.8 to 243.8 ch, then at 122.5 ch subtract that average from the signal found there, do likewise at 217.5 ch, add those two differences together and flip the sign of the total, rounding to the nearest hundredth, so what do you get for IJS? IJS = 0.03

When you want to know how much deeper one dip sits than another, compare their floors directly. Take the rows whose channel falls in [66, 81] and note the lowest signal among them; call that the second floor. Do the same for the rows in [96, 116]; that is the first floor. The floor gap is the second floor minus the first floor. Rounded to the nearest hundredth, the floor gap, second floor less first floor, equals 0.10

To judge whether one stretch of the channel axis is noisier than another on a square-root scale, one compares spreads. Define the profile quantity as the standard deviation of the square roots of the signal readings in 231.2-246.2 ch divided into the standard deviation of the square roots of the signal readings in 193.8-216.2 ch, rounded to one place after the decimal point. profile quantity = 0.4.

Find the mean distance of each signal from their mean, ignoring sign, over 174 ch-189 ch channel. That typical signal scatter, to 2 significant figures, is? 0.14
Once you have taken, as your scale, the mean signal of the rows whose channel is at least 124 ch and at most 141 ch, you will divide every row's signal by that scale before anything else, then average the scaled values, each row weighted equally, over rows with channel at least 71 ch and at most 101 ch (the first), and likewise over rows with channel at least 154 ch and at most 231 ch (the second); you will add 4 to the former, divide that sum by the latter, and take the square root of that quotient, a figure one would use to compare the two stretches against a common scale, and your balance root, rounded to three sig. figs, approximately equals 2.47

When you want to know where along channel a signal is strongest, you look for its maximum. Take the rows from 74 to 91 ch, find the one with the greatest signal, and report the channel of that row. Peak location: 82.5 ch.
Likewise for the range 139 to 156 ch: 140.0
